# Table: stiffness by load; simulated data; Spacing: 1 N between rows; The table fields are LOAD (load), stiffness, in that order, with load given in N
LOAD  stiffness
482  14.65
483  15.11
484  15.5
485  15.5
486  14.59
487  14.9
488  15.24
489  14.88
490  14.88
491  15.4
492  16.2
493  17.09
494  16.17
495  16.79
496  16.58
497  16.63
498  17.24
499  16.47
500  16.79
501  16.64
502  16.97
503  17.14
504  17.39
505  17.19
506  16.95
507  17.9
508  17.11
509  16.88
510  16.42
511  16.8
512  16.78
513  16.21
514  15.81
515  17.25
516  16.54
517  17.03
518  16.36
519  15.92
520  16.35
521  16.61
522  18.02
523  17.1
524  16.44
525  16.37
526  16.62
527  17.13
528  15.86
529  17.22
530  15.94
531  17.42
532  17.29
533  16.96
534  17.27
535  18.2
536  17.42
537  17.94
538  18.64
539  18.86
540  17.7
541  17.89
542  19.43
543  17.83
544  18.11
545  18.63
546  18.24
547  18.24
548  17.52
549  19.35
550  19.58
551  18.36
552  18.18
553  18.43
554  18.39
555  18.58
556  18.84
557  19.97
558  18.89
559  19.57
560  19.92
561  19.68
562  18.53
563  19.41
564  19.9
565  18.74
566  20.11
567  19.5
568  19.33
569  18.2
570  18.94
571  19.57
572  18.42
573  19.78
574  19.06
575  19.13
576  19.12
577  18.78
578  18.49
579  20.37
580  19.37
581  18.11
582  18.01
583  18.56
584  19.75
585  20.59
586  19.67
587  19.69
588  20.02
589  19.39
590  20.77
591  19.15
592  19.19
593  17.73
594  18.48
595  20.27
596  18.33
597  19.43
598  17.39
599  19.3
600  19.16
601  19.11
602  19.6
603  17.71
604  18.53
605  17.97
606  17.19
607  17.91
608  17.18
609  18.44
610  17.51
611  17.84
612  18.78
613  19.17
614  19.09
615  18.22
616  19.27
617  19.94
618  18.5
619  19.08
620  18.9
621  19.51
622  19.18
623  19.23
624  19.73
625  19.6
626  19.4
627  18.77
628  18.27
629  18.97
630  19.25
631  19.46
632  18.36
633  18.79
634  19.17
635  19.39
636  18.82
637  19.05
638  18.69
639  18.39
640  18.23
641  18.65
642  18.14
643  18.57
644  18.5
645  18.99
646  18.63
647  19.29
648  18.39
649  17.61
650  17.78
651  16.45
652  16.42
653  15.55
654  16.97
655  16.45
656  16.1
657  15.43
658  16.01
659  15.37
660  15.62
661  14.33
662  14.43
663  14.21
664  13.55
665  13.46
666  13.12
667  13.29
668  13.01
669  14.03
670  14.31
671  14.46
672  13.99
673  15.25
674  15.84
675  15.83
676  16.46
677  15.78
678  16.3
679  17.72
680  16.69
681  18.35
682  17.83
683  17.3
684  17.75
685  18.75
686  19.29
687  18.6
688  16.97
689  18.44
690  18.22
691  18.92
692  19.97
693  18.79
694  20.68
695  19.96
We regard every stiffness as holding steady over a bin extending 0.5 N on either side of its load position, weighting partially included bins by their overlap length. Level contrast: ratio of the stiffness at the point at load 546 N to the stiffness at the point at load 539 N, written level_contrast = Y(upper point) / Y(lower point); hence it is 0.97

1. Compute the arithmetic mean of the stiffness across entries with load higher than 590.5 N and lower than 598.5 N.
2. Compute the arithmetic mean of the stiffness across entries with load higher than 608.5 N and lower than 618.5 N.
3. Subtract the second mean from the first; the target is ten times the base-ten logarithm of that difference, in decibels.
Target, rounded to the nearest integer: -12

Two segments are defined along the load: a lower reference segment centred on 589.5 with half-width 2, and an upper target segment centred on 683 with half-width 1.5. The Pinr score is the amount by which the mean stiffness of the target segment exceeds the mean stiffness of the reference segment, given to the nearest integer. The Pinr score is -2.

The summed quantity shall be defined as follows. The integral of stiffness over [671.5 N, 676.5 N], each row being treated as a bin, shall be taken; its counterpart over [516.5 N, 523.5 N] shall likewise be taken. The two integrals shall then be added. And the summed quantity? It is 195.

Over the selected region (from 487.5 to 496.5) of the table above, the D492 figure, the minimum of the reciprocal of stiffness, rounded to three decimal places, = 0.059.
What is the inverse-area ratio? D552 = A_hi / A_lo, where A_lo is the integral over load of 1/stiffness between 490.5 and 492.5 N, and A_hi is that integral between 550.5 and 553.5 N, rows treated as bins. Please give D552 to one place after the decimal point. 1.3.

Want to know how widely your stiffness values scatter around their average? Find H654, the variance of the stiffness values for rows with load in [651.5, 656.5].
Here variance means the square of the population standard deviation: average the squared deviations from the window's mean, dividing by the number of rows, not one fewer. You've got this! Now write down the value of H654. 0.22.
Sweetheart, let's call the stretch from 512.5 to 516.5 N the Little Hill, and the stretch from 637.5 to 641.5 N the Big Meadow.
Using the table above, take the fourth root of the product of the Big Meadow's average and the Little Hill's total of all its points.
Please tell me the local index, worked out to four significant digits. 5.906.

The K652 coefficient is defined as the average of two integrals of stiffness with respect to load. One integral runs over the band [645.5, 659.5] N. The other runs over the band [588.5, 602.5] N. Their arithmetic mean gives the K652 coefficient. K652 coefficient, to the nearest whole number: 252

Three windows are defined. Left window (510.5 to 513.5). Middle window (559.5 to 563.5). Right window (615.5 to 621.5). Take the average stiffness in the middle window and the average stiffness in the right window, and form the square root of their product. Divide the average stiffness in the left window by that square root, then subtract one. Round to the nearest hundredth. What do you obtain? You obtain -0.14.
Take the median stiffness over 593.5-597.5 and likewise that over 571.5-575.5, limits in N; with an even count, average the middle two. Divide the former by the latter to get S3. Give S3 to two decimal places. 0.99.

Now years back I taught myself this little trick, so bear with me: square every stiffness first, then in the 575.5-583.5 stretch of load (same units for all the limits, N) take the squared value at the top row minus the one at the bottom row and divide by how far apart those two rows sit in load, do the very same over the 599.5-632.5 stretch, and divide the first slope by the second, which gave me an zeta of 3.2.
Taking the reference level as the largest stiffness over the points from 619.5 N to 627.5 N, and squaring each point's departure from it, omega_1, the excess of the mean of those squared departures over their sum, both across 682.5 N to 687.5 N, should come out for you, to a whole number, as -10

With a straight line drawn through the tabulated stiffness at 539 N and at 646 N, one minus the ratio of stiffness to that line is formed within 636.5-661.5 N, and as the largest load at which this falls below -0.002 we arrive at 647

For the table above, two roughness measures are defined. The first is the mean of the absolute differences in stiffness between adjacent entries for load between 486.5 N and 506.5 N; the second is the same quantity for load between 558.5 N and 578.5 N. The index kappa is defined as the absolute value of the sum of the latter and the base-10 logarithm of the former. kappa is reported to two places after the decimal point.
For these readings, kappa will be 0.29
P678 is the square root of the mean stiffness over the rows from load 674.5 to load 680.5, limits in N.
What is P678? 4.06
